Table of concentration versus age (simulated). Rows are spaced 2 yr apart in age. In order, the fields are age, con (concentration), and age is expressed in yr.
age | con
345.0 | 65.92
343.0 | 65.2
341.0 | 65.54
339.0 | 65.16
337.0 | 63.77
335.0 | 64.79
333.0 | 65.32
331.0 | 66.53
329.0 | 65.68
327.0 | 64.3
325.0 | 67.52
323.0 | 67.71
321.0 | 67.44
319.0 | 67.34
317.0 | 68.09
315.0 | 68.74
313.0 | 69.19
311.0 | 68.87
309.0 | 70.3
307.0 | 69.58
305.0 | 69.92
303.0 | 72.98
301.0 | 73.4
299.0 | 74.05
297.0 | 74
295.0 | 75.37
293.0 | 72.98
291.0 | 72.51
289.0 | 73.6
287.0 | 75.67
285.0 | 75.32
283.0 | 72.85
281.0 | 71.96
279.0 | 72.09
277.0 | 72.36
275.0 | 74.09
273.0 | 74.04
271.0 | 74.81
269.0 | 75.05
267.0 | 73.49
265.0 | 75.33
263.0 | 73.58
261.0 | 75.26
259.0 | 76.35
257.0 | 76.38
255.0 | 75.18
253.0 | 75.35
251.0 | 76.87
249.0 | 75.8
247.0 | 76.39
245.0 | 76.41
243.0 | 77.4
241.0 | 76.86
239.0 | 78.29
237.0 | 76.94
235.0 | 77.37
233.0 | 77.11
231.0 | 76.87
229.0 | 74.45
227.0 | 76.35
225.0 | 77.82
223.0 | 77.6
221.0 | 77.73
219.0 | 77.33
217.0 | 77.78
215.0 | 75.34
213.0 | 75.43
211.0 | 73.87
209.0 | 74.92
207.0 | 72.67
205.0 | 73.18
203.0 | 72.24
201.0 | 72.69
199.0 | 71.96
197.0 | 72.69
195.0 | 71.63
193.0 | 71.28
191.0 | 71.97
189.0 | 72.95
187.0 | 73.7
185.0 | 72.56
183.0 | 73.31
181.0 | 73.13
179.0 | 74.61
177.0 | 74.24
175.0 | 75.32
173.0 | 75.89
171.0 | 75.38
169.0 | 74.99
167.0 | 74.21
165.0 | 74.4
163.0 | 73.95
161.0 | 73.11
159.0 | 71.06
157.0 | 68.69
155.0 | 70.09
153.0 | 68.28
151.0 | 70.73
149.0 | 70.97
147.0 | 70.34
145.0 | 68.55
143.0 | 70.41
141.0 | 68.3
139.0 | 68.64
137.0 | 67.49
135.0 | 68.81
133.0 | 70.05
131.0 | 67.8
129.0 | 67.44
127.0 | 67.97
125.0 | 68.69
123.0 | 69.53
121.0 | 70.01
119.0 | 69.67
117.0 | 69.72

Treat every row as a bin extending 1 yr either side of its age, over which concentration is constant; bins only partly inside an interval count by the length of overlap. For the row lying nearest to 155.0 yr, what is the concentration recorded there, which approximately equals 70.09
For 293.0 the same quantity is 72.98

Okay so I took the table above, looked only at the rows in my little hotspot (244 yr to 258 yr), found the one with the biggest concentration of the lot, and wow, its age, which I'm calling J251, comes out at 251.0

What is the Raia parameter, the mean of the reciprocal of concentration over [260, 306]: 0.0136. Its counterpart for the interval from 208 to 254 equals 0.0131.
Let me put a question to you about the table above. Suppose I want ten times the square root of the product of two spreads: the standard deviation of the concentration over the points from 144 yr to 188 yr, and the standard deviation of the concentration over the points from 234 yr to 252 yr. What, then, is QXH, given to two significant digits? 13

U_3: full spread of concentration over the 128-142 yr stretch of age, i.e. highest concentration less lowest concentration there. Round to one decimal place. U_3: 2.6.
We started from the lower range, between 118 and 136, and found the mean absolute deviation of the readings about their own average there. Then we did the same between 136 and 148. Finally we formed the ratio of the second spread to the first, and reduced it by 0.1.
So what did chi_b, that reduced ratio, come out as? 1.05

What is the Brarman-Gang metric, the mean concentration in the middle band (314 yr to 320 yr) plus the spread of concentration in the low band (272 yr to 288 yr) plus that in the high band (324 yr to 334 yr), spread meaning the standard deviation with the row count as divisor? 70.5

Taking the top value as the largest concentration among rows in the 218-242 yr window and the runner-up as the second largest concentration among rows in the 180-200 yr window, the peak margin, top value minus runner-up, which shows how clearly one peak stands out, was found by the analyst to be 5.0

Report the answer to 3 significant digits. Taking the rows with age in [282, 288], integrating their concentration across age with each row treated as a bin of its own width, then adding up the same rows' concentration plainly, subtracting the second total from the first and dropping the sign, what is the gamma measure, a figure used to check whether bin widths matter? 224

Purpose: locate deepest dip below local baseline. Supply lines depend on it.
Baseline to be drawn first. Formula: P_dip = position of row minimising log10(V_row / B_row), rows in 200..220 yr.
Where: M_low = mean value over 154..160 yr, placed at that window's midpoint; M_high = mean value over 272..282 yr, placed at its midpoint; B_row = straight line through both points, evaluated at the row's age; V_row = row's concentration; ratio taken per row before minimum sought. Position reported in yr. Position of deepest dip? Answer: 203.0 yr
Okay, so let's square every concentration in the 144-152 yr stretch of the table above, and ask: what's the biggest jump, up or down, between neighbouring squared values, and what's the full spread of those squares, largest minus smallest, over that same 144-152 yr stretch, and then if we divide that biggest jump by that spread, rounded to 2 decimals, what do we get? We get 0.74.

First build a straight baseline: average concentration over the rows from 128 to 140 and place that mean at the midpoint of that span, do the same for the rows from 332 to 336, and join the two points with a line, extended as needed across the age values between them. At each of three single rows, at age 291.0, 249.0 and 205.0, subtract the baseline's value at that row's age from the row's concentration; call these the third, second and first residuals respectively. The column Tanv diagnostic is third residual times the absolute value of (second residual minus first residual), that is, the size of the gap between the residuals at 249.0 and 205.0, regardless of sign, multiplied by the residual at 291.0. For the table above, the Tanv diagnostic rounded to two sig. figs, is 23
